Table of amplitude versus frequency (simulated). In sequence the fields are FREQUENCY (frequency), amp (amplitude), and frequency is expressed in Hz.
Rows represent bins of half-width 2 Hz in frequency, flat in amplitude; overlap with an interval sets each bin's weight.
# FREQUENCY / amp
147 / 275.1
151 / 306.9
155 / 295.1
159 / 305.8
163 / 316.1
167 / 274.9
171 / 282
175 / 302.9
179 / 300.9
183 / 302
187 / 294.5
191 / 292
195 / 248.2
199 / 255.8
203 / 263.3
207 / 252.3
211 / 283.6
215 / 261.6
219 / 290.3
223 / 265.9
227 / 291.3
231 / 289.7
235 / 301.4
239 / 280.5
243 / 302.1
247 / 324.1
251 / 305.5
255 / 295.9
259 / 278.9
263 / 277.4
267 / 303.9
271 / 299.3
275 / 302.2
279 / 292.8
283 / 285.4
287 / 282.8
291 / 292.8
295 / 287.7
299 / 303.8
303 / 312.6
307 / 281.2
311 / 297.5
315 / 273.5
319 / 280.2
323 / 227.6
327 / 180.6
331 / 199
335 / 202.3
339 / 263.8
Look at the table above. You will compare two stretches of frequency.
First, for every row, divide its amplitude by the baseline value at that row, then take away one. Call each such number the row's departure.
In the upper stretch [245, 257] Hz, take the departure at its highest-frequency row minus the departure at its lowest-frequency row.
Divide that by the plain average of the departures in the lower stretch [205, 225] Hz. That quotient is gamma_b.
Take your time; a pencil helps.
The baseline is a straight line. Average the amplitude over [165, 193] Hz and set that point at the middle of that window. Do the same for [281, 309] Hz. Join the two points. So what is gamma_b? 1.3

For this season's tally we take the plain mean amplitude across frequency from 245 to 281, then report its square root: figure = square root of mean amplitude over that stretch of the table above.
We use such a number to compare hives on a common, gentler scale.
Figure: 17.3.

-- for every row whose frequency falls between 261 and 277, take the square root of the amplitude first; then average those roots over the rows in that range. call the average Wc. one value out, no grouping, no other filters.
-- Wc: 17.2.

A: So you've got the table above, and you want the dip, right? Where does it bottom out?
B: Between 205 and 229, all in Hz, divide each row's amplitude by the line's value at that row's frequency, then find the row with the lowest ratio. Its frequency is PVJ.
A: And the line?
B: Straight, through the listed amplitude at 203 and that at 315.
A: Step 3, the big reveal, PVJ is 207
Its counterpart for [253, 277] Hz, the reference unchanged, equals 263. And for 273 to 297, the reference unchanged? 287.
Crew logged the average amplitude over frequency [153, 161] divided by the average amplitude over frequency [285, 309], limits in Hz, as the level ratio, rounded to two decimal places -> 1.02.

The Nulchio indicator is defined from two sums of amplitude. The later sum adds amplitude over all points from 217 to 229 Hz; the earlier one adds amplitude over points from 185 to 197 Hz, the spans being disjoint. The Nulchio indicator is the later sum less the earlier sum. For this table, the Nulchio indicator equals 13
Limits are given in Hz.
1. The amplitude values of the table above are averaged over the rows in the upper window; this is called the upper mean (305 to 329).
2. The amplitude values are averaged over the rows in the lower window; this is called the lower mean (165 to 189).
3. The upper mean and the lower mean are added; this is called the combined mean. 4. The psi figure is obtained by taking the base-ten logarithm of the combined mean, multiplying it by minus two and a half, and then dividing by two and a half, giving -2.74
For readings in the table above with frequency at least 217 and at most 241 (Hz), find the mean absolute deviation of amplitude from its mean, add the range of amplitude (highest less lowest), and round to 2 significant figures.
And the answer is 44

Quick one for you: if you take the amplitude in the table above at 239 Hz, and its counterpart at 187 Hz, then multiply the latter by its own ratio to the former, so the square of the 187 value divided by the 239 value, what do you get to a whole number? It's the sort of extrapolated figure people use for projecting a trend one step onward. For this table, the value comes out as 309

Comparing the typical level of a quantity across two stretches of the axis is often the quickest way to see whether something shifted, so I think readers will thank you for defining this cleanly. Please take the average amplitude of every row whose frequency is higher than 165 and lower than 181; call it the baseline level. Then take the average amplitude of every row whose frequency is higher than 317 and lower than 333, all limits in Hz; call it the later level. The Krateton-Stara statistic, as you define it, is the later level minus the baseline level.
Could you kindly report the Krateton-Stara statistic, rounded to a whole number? -68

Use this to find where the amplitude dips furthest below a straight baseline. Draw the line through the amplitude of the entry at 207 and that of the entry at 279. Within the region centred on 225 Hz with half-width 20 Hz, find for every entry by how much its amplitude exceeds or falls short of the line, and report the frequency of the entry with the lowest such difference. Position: 207 Hz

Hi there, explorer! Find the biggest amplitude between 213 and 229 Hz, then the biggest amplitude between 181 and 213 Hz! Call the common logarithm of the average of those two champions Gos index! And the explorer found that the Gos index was 2.47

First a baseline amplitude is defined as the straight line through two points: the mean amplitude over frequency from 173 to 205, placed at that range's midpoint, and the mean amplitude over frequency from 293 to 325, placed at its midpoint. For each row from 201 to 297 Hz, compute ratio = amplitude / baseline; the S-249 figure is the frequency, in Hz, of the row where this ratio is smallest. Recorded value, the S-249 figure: 207 Hz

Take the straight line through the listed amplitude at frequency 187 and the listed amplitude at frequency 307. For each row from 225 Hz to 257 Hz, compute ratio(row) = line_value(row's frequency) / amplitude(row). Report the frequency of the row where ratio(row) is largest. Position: 239 Hz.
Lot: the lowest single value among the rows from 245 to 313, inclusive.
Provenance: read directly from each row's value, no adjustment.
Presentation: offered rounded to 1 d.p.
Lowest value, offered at 277.4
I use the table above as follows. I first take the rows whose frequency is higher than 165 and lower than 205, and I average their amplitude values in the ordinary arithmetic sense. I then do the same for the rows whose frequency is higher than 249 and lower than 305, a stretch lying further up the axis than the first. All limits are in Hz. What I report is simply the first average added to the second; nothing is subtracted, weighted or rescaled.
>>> 576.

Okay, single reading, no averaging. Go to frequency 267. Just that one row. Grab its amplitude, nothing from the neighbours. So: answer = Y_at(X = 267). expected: 303.9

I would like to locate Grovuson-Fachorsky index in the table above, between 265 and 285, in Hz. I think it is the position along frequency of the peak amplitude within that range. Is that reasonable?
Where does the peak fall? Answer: 267 Hz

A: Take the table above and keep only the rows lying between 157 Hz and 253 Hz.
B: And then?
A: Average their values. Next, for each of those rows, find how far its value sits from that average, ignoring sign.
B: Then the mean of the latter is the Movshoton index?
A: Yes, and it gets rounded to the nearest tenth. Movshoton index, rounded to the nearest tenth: 16.8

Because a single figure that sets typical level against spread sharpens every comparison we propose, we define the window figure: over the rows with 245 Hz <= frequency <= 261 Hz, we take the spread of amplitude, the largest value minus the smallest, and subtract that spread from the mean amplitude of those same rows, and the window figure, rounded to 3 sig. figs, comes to 256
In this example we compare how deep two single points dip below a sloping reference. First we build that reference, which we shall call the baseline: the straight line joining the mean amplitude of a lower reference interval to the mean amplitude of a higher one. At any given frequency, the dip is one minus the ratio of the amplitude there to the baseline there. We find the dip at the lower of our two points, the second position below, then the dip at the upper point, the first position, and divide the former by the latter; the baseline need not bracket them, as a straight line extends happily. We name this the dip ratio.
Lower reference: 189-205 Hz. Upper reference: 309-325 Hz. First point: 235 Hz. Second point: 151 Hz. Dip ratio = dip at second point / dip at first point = 1.3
